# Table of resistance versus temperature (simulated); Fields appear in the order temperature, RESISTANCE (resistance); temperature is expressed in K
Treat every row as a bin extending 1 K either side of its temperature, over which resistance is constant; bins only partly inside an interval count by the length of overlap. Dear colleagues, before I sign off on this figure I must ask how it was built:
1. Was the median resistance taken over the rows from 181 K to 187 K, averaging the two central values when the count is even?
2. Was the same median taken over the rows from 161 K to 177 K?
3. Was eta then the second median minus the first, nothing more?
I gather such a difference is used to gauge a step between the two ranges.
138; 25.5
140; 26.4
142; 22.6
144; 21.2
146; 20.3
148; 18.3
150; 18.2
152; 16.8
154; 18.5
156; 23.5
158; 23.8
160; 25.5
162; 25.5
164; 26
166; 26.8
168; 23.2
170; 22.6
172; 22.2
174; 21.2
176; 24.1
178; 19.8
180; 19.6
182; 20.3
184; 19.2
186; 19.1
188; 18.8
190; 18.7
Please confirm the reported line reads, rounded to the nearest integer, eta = 4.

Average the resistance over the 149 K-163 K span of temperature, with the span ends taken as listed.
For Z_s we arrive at 21.7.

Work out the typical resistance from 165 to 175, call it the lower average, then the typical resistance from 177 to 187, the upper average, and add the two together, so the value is 43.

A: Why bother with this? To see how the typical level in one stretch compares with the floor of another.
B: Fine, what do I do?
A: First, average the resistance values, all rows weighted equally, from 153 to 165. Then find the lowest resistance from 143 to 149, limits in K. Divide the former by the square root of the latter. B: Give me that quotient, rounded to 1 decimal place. 5.6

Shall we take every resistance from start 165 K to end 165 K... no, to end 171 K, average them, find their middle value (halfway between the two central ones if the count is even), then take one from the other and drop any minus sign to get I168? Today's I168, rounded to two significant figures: 1.0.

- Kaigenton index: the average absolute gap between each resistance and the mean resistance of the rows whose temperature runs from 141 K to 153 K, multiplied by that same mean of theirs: 35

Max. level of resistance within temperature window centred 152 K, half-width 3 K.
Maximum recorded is 18.5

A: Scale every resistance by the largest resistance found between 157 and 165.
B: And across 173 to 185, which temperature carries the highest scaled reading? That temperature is 176 K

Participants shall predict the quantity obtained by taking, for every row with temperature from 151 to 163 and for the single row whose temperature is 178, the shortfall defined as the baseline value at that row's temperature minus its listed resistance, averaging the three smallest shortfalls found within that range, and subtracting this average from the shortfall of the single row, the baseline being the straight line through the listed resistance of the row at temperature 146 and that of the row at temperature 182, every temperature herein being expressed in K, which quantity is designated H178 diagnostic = 5.1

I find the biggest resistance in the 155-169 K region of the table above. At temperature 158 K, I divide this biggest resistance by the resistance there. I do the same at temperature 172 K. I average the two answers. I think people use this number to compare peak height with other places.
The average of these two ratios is 1.17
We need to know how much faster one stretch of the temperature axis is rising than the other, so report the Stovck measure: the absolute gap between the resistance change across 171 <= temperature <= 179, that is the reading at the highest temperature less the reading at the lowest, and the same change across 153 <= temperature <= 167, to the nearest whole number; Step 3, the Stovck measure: 11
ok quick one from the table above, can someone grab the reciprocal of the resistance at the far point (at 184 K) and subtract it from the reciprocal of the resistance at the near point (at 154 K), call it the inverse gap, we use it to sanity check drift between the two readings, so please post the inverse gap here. 0.0020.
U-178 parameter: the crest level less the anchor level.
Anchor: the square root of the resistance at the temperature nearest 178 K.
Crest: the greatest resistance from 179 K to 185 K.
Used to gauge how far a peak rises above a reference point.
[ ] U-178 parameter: 16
